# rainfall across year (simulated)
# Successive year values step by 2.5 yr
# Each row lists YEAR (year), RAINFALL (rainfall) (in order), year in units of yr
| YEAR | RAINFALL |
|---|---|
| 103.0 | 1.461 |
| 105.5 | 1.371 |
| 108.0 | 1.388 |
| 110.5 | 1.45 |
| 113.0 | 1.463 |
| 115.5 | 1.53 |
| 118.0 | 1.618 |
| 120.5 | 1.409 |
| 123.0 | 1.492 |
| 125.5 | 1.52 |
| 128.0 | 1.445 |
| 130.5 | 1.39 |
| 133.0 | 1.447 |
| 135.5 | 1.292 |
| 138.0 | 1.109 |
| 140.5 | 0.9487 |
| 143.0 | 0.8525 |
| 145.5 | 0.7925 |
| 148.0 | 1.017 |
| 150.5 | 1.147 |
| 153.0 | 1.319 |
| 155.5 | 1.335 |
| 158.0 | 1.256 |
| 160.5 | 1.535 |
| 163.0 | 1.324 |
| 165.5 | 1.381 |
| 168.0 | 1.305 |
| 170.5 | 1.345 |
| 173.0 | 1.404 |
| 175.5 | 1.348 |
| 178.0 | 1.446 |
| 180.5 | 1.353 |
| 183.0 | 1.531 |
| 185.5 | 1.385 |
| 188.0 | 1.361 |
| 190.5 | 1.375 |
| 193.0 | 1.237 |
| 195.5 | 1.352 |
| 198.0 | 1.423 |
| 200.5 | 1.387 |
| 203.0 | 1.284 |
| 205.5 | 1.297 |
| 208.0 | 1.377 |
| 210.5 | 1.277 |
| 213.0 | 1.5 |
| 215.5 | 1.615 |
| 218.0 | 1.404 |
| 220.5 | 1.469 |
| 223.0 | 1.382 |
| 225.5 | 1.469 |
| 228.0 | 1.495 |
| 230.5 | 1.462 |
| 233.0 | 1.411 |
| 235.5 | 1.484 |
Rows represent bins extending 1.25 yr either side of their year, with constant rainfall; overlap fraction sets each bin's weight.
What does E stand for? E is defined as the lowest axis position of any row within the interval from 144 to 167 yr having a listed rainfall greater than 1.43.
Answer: 160.5 yr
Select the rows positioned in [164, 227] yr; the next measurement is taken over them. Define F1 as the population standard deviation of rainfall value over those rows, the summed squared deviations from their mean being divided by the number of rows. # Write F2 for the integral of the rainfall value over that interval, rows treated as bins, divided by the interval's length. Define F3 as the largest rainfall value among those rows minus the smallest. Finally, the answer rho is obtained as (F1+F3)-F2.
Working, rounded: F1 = 0.08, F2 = 1.39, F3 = 0.4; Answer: -0.93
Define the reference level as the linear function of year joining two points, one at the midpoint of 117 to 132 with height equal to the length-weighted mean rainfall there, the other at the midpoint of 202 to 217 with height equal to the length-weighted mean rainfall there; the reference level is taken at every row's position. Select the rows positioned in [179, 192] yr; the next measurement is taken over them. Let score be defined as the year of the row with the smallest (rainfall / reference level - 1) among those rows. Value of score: 180.5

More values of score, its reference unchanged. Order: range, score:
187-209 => 193.0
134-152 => 145.5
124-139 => 138.0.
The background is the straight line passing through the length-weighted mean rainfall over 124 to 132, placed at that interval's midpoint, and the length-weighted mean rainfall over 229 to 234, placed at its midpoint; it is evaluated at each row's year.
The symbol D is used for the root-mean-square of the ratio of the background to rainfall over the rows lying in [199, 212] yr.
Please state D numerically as 1.09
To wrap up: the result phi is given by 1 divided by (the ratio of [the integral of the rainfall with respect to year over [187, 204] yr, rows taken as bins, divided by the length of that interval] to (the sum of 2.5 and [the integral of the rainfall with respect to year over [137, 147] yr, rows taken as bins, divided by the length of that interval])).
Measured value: 2.54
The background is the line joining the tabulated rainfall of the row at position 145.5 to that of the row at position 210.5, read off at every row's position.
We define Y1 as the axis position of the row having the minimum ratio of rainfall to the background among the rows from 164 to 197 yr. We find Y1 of 193.0 yr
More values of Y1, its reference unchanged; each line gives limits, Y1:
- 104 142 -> 140.5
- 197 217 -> 210.5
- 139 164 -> 145.5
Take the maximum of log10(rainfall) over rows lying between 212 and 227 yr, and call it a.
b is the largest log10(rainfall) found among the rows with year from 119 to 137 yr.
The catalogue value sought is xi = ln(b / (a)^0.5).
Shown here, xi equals -0.92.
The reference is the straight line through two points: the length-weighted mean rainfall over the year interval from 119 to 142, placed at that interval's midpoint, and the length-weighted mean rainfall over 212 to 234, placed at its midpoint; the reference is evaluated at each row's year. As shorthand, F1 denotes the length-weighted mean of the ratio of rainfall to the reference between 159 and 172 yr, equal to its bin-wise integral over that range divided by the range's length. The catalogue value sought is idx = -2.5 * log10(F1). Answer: 0.01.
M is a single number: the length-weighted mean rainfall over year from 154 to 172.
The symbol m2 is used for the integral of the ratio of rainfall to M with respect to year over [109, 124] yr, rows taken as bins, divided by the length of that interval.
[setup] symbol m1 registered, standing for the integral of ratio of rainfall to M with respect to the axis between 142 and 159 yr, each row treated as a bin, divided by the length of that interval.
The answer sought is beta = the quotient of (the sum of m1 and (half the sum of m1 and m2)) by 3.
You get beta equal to 0.59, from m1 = 0.82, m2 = 1.10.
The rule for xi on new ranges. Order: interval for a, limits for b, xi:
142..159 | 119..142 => -0.67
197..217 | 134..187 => -0.90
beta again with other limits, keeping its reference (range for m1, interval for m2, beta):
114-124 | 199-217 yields 0.73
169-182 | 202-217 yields 0.68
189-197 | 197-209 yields 0.66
